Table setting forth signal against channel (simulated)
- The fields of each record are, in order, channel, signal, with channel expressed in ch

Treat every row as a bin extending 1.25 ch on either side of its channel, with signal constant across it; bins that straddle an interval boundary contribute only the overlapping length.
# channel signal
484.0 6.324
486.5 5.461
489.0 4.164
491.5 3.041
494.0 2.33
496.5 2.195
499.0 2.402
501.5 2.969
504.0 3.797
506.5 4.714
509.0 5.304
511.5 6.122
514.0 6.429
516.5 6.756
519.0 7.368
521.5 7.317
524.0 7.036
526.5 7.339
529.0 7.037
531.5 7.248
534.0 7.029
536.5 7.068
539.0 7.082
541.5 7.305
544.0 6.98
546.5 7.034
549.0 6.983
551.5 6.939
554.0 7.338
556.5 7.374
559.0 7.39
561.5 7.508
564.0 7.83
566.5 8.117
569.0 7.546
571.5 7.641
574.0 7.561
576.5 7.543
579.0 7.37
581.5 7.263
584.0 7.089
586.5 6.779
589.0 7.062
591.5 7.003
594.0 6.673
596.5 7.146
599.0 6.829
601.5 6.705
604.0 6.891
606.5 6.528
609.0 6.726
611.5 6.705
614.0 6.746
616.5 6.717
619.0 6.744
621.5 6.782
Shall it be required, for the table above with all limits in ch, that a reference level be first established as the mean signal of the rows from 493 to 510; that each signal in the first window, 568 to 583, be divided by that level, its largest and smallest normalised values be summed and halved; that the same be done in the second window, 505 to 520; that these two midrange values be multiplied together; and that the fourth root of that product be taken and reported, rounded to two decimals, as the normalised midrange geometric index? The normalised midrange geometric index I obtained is 1.41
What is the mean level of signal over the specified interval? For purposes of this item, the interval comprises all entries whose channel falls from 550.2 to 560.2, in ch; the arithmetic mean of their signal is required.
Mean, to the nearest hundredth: 7.26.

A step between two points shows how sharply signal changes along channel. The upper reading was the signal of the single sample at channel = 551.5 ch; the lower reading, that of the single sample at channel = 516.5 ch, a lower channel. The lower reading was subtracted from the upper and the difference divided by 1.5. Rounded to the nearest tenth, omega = 0.1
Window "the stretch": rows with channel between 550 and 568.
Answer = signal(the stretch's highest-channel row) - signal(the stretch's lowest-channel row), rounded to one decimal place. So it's 1.2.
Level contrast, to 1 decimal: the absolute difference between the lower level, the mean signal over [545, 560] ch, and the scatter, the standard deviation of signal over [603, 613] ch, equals 7.0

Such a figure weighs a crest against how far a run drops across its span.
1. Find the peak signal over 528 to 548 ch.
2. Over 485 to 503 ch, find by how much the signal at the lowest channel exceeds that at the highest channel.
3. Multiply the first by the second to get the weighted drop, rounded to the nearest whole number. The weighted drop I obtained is 18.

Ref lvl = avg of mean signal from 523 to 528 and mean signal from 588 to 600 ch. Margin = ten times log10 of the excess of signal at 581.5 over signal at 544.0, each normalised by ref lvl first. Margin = -14.0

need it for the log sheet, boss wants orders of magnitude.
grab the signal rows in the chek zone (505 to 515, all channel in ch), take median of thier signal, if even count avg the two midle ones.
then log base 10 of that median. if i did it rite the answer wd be 0.757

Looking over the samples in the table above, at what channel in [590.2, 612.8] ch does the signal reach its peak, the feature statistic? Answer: 596.5 ch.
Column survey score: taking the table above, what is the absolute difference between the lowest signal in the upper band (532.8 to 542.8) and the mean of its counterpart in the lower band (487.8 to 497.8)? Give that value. 4.1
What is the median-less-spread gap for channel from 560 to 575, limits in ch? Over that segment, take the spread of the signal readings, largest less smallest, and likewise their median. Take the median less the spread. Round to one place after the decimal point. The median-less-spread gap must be 7.0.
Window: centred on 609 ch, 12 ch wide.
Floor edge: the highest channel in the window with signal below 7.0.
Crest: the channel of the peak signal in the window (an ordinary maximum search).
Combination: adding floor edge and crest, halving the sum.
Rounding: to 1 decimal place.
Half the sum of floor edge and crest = 609.0 ch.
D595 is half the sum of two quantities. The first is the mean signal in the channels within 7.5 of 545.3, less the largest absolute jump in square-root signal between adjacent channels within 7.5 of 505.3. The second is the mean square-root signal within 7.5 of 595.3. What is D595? 4.73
